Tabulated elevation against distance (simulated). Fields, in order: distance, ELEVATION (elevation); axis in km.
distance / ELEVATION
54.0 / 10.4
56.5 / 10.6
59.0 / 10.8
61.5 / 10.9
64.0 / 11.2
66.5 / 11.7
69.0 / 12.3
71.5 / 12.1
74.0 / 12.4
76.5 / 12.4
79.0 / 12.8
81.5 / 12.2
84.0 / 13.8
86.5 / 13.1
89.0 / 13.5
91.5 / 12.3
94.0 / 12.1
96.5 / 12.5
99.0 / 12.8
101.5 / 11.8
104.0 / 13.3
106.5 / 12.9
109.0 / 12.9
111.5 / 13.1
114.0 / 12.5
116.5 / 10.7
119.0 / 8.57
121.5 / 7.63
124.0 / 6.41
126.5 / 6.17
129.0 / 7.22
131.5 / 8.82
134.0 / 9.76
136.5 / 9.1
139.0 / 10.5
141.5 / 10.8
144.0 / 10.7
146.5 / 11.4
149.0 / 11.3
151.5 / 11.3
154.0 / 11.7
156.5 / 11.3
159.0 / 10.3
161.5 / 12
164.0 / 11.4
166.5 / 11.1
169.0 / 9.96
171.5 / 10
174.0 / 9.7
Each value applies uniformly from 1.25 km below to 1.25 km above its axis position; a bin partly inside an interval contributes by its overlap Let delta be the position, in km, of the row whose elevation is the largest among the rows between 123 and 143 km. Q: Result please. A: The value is 141.5 km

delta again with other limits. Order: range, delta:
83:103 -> 84.0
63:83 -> 79.0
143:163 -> 161.5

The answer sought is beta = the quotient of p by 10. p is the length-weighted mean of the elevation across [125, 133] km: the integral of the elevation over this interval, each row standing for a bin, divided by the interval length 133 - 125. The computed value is 0.74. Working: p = 7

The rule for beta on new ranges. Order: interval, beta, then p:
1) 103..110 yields 1.30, 13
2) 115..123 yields 0.90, 9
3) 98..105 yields 1.26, 13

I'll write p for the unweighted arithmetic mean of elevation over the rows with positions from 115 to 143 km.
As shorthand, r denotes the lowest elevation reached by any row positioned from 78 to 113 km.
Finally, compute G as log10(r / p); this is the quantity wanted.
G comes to 0.13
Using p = 8.7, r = 11.8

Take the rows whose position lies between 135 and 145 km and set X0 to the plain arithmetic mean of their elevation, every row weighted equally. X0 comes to 10.3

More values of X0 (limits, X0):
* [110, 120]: 11.2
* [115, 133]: 7.9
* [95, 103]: 12.4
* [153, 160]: 11.1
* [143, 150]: 11.1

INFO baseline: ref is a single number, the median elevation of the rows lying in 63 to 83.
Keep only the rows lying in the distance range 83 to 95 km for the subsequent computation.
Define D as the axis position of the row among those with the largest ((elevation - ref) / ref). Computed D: 84.0 km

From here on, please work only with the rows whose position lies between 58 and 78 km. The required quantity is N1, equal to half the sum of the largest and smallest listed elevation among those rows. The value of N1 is 11.6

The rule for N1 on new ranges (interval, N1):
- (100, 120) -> 10.9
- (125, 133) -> 7.5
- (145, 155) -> 11.5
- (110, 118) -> 11.9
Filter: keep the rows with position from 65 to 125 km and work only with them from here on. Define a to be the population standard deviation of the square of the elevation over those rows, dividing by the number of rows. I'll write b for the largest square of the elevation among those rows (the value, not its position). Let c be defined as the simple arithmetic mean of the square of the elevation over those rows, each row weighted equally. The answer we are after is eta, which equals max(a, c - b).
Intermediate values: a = 36.8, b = 190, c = 145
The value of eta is 37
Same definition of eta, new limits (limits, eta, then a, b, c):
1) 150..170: 14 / 14.0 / 144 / 124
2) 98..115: 11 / 11.3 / 177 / 163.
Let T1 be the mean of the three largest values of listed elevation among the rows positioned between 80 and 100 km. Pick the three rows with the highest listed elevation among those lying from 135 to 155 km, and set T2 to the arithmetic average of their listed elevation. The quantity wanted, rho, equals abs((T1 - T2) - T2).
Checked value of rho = 9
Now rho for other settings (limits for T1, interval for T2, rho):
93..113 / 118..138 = 5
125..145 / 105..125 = 15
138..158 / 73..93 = 15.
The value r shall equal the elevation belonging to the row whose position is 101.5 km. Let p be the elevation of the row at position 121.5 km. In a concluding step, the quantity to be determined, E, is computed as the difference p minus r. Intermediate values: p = 7.63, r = 11.8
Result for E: -4.2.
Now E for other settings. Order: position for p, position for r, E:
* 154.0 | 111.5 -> -1.4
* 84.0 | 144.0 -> 3.1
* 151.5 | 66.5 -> -0.4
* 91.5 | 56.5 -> 1.7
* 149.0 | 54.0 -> 0.9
